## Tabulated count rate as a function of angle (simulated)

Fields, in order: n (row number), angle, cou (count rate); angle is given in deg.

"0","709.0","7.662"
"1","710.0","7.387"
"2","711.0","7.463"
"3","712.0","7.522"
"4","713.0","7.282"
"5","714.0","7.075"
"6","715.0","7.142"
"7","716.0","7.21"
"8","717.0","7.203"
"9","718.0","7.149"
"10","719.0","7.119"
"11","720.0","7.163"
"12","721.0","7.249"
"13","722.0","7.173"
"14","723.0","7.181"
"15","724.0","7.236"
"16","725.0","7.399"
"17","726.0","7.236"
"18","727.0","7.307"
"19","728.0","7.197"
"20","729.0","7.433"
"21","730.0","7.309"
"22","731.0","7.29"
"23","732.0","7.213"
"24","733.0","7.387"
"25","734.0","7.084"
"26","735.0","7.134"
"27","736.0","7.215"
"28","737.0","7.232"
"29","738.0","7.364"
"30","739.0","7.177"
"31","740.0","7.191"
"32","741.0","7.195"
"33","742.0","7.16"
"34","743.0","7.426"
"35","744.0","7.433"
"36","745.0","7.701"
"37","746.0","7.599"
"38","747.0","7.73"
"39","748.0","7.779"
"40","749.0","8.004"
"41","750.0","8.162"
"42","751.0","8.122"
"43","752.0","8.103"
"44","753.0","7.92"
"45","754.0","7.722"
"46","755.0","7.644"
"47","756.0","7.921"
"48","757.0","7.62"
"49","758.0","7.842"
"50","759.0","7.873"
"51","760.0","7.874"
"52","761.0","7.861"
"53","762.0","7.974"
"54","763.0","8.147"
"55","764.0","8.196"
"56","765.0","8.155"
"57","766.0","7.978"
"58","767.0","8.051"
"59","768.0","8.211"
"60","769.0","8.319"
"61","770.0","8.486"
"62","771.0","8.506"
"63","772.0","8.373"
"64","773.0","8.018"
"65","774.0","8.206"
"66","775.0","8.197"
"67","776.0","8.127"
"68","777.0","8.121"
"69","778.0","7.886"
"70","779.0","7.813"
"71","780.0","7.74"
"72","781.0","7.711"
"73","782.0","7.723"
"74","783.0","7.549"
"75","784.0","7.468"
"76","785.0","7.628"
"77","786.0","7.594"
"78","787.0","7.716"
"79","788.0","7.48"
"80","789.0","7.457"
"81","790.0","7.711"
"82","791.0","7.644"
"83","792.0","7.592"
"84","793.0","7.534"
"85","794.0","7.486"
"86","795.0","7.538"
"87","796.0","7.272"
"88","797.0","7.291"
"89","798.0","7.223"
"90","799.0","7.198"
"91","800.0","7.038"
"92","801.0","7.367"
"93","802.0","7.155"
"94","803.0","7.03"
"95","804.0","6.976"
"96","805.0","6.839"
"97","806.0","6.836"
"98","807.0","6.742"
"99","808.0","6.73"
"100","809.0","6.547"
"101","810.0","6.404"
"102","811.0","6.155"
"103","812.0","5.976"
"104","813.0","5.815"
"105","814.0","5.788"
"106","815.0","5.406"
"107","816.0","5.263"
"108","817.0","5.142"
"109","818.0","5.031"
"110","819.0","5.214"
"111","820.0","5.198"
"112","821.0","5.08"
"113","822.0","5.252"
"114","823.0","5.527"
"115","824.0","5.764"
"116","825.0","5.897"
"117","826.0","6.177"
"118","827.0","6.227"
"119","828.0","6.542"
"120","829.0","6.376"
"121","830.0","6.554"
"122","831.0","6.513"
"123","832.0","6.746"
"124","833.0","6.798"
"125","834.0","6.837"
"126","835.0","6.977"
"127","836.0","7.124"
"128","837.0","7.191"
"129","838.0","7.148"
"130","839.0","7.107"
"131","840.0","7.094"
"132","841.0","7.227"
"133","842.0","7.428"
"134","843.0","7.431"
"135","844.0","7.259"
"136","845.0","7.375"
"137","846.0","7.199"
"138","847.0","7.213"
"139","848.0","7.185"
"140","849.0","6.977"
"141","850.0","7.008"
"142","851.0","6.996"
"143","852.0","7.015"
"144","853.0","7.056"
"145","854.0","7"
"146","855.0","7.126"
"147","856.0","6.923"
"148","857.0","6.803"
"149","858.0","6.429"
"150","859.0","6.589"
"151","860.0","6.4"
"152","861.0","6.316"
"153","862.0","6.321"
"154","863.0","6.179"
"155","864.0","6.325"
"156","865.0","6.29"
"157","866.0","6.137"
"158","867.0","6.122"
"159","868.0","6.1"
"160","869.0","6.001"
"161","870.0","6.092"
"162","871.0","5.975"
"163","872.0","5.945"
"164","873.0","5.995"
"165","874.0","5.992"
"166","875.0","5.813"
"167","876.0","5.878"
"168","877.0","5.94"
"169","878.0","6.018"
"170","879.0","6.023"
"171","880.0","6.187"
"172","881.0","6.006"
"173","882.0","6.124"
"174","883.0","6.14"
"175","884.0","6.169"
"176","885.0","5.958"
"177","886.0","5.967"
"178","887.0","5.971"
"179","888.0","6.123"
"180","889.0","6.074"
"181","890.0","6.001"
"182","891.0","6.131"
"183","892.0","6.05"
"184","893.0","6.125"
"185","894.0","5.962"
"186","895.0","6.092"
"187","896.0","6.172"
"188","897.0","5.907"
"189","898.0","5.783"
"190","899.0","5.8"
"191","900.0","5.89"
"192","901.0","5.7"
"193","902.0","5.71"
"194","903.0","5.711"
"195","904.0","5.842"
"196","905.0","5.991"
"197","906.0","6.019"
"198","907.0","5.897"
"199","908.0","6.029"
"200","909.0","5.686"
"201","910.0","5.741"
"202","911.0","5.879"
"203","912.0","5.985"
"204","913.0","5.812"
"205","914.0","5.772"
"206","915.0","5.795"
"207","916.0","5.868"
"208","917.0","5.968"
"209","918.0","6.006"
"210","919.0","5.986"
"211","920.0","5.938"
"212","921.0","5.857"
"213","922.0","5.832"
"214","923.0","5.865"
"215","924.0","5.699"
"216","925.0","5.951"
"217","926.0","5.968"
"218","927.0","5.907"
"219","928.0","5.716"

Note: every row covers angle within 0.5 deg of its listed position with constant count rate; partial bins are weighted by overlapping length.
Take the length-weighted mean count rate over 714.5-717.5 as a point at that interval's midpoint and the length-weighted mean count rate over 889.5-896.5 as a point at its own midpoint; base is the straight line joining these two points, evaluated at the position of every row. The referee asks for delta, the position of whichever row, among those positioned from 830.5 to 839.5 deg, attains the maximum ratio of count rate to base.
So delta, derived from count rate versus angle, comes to 837.0 deg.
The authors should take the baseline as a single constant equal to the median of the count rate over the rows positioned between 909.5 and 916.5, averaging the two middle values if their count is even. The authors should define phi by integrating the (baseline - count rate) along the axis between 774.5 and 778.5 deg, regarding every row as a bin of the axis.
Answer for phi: -9.08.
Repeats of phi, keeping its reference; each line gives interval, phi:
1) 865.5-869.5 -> -1.11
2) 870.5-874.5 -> -0.66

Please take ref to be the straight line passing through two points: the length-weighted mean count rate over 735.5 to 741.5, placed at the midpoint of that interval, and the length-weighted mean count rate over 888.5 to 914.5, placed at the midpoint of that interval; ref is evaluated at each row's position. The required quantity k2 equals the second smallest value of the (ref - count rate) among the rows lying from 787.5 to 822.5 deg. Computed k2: -0.8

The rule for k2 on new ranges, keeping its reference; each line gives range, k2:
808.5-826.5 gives 0.2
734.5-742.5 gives 0.0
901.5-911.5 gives -0.1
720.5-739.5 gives -0.1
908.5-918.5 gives -0.2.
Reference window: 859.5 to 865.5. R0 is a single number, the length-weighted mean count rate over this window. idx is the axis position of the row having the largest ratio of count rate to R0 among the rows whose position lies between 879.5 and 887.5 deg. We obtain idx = 880.0 deg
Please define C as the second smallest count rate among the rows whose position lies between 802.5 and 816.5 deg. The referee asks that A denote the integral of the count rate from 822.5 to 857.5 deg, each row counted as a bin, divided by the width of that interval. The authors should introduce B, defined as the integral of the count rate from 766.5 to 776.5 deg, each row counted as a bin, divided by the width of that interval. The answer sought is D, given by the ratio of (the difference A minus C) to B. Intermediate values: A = 6.9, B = 8.2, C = 5.406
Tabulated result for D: 0.18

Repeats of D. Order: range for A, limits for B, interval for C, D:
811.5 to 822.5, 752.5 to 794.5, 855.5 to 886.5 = -0.06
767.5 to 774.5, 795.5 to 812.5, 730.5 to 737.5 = 0.17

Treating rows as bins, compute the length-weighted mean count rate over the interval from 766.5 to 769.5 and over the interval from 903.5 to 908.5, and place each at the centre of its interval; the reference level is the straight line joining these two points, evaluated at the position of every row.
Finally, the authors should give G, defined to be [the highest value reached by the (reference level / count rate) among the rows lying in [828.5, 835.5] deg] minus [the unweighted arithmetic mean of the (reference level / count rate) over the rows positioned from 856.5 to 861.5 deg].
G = 0.10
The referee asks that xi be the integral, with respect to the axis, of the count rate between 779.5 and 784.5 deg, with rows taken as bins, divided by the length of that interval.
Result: 7.64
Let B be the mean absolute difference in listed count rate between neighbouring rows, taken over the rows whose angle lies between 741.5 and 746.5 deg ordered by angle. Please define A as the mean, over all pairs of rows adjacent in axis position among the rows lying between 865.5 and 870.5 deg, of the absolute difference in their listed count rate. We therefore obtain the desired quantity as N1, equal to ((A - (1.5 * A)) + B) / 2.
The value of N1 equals 0.066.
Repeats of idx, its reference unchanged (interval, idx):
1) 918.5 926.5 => 919.0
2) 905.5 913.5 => 908.0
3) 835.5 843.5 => 843.0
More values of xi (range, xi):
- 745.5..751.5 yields 7.90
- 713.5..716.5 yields 7.14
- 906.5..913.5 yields 5.86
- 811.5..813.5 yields 5.90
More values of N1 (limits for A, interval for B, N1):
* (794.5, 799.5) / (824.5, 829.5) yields 0.078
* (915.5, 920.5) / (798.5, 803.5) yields 0.090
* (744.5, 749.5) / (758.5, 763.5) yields 0.006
